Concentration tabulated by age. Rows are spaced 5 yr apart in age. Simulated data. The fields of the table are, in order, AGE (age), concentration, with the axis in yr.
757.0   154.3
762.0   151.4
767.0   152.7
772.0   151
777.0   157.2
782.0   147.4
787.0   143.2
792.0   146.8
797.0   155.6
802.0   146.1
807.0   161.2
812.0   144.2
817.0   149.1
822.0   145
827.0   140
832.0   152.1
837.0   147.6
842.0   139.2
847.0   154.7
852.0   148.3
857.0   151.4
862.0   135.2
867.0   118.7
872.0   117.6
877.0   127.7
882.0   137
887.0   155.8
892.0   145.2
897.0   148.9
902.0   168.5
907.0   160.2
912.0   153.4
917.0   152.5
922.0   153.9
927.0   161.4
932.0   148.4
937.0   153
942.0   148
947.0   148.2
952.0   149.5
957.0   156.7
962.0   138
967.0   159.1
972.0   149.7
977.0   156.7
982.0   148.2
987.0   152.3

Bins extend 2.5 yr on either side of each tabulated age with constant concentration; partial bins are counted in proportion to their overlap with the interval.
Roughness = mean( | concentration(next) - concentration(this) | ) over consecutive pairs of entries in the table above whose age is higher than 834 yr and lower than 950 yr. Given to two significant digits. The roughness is 8.5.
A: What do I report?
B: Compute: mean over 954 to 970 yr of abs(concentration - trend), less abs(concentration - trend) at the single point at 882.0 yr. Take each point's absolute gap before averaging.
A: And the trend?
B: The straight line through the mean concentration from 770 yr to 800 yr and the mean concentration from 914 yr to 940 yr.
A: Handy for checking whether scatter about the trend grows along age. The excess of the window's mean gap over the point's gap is -8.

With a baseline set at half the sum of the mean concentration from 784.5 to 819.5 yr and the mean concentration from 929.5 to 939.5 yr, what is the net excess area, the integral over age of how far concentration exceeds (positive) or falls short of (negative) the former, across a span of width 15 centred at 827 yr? -66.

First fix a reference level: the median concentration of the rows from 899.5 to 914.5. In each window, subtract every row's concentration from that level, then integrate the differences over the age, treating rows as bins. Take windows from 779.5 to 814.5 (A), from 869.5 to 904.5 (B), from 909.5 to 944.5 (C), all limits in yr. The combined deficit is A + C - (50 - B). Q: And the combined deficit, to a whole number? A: 1192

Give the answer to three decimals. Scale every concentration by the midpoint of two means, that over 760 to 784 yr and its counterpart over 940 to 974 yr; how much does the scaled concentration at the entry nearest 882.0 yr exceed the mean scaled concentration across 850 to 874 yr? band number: 0.018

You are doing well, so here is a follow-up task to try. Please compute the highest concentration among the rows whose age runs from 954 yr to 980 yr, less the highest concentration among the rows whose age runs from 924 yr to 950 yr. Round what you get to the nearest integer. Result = -2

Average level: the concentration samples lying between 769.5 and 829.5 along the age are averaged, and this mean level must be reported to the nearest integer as 149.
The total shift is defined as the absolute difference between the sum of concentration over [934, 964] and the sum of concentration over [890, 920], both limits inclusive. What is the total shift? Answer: 35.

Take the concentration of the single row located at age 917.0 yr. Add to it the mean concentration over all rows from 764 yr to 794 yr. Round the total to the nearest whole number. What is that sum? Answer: 302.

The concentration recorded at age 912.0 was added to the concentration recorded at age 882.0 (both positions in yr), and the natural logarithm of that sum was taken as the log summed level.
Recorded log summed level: 5.67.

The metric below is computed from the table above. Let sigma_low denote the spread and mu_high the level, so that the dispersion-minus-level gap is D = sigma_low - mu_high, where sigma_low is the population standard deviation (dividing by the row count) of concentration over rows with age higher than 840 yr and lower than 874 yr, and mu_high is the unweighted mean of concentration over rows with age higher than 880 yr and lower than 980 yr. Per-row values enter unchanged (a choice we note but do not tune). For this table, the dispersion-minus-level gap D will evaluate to -138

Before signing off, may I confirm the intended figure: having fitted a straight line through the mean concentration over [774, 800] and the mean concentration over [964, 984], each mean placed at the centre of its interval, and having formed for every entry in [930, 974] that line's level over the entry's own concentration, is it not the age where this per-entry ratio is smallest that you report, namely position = 967.0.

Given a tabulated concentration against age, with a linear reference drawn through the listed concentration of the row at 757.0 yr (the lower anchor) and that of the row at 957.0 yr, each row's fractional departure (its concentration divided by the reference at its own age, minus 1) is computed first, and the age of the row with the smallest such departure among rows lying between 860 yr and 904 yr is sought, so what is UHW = 872.0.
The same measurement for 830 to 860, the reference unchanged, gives 842.0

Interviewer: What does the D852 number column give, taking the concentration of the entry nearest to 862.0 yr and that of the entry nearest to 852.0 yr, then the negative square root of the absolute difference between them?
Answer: -3.6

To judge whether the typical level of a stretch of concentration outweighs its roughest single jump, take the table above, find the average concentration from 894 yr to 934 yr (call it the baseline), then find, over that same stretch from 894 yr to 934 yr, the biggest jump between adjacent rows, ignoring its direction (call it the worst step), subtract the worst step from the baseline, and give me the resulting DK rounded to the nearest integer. 136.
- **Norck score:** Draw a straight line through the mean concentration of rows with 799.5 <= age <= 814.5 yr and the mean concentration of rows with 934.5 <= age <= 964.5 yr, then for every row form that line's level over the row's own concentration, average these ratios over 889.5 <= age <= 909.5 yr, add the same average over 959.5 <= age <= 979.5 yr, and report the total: 1.95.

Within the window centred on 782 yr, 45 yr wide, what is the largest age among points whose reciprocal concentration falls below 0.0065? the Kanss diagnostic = 797.0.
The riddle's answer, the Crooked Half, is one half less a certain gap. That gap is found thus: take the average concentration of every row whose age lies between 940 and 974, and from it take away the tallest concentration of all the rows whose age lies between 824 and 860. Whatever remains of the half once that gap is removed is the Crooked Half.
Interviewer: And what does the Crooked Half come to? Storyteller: 5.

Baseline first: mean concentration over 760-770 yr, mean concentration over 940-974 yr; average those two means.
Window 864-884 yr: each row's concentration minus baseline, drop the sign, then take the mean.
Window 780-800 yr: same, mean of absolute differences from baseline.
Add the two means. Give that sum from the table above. 30.8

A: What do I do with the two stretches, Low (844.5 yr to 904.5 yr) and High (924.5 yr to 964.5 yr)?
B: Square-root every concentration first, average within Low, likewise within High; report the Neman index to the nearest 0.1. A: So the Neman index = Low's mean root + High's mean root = 24.2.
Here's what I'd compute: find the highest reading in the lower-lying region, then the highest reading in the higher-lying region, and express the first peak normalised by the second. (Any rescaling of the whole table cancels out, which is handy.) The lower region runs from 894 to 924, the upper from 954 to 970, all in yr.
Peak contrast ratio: 1.059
